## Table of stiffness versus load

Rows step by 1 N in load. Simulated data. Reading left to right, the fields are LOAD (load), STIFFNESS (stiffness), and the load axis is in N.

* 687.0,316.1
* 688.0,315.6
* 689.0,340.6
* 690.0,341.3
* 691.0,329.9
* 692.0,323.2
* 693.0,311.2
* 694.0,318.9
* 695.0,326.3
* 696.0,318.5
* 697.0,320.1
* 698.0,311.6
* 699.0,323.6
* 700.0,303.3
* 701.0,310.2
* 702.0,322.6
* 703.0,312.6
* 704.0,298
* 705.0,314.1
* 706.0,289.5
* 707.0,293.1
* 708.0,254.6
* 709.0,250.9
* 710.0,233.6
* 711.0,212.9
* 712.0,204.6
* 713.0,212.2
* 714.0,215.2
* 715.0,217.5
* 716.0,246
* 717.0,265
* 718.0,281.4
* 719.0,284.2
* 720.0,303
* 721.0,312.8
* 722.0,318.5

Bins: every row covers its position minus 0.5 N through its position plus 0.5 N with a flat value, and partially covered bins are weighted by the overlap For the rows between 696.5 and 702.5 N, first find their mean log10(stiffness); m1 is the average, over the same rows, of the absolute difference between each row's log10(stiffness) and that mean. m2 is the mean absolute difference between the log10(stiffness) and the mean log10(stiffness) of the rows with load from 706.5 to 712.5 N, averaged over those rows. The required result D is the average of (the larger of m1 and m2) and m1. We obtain 0.027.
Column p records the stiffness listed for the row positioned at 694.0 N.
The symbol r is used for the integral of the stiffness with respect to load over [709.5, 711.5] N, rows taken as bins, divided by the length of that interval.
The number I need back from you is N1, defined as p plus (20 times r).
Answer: 4784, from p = 318.9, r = 223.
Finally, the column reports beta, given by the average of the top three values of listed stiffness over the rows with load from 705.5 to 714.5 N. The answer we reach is 279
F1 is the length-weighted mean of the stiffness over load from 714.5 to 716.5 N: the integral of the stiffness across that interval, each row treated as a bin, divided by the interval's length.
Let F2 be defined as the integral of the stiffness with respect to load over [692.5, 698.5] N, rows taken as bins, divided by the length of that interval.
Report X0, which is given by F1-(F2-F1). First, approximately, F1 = 232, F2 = 318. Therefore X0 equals 146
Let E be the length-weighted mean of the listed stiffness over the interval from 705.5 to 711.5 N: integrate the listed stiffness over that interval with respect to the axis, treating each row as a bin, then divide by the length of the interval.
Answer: 256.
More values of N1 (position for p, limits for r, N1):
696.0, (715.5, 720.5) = 5837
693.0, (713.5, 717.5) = 5030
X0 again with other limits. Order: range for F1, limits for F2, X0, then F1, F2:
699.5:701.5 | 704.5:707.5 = 315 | 307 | 299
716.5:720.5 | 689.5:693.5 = 240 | 283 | 326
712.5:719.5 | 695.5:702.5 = 176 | 246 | 316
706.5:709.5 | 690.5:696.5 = 211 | 266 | 321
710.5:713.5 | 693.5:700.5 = 102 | 210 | 317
